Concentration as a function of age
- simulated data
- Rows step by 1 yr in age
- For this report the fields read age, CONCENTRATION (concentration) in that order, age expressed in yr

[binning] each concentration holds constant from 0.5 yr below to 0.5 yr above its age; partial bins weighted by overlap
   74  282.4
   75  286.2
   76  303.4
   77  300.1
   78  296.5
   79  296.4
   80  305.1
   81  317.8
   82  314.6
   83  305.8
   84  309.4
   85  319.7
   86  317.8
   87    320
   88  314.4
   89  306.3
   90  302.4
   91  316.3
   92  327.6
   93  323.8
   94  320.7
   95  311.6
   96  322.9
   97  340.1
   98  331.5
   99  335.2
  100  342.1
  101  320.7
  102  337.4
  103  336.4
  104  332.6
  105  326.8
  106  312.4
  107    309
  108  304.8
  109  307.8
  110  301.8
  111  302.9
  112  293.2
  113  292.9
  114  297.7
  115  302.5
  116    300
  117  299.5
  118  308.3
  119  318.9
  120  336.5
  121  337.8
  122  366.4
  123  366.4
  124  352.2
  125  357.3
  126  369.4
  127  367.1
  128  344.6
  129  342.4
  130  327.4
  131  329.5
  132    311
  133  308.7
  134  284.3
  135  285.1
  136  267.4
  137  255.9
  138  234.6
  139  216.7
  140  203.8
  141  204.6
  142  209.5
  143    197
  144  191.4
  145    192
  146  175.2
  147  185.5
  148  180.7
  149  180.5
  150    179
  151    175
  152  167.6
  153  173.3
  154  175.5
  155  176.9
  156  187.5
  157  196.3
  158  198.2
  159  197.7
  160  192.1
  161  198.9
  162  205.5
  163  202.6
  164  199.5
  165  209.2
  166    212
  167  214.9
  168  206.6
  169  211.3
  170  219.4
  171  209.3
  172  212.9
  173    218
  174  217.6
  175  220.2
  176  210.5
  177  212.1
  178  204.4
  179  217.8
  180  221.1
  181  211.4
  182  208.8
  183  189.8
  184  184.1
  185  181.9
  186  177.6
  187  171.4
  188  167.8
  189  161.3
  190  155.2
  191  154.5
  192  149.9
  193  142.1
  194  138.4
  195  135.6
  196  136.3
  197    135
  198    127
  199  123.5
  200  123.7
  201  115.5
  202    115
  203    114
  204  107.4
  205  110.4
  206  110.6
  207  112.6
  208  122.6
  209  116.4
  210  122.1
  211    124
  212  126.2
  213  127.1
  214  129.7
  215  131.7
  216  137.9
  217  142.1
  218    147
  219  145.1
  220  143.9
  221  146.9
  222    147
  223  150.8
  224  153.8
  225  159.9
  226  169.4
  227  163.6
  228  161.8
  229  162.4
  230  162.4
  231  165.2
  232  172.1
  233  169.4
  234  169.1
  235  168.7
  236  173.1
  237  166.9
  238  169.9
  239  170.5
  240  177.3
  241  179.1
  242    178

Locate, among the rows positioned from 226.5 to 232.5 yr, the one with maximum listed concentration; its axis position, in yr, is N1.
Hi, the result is 232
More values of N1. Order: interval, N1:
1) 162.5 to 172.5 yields 170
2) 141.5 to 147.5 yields 142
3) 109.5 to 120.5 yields 120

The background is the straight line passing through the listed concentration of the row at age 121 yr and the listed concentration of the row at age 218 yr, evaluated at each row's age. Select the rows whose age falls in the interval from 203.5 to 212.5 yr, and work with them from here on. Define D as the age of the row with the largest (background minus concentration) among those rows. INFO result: 204 yr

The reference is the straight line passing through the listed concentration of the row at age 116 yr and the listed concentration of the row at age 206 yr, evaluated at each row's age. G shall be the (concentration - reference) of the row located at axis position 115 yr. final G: 0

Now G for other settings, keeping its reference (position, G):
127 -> 90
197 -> 5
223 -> 76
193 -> 4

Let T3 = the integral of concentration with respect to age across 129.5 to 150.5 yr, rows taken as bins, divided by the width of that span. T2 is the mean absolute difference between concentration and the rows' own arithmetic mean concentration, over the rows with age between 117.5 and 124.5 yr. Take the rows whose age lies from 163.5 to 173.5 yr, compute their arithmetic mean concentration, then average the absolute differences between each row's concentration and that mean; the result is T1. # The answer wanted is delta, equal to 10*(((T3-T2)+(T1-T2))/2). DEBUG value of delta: 1014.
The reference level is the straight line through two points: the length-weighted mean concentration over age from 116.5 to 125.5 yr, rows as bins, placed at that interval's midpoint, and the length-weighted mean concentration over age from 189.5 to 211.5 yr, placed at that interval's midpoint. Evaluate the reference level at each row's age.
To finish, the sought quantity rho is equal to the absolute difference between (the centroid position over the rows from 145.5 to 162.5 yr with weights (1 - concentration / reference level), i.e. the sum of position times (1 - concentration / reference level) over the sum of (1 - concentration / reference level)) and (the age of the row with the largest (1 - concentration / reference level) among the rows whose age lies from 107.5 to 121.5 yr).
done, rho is 40.6 yr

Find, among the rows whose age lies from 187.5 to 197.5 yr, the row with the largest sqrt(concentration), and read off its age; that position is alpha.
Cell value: 188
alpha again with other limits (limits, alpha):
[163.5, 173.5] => 170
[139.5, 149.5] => 142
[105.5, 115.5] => 106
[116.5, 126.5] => 126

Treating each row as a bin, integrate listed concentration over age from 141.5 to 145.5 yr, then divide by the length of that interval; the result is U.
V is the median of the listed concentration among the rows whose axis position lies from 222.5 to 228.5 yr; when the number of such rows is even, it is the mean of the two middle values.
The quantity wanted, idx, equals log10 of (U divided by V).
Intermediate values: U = 197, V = 161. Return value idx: 0.09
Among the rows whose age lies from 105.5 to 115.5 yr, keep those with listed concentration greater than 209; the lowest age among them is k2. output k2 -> 106 yr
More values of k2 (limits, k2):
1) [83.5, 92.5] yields 84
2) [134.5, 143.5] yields 135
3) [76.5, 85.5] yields 77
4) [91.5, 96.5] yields 92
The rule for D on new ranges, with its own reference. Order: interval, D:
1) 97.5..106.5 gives 101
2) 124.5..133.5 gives 133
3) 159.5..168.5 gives 160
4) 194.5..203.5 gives 201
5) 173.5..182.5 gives 178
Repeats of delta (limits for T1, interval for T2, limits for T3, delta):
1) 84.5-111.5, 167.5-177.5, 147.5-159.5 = 922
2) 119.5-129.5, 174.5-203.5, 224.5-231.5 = 558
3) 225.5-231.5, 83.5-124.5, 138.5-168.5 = 835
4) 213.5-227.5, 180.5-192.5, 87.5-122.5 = 1472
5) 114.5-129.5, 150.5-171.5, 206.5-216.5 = 611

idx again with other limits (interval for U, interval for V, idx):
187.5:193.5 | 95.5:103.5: -0.34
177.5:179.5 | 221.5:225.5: 0.14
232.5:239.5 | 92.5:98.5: -0.28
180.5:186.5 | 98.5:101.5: -0.24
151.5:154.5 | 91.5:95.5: -0.27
